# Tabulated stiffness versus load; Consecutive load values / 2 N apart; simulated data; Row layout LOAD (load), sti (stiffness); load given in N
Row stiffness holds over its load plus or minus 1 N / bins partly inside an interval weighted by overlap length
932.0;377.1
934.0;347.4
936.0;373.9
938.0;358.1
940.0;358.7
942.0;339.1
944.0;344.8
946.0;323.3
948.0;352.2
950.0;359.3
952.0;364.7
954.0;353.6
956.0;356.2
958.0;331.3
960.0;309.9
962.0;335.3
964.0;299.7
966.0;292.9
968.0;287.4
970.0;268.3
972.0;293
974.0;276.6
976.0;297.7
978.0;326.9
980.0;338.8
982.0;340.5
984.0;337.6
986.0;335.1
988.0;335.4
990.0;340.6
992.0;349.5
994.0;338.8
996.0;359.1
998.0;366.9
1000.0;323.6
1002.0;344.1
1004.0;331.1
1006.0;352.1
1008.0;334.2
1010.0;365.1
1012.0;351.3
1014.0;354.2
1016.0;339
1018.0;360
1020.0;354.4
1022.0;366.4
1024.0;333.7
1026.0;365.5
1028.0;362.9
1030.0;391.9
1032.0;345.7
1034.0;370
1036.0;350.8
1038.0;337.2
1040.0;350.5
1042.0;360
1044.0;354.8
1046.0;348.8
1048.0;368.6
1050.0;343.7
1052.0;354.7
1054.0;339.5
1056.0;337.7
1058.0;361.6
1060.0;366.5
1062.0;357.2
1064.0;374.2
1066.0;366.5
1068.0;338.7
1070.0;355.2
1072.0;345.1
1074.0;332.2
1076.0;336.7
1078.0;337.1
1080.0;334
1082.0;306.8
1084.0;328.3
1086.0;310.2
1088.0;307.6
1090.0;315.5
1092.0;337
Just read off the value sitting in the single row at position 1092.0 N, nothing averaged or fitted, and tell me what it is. 337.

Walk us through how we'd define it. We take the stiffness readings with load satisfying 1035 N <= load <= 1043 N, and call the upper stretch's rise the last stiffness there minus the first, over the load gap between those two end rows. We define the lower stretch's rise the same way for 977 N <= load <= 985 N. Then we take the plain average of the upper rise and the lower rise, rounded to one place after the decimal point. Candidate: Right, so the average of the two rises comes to 1.7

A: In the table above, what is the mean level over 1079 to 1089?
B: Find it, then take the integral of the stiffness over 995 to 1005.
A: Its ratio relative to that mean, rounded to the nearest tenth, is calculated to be 10.9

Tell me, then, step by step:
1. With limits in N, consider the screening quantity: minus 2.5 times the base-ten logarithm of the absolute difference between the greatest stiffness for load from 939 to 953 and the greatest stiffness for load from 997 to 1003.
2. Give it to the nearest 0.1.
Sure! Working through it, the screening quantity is -0.9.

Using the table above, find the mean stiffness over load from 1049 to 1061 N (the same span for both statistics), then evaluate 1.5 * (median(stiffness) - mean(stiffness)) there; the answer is -2.1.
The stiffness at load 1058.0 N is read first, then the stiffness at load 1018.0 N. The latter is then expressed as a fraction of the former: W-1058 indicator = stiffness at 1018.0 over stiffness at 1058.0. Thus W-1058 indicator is 0.996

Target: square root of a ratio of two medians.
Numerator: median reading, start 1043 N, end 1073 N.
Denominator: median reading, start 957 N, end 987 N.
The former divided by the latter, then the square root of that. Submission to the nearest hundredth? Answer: 1.07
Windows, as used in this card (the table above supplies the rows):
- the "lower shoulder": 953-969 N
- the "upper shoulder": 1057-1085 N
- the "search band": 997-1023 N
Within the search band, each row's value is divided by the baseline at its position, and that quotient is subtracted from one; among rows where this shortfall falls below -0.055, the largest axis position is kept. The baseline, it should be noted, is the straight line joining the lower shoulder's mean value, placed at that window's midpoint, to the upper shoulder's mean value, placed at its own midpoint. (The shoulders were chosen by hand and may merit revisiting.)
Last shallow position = 1022.0 N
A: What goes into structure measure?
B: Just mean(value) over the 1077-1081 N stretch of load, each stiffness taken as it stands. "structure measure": 336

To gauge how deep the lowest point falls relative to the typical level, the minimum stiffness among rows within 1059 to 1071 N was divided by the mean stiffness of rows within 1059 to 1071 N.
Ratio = 0.942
